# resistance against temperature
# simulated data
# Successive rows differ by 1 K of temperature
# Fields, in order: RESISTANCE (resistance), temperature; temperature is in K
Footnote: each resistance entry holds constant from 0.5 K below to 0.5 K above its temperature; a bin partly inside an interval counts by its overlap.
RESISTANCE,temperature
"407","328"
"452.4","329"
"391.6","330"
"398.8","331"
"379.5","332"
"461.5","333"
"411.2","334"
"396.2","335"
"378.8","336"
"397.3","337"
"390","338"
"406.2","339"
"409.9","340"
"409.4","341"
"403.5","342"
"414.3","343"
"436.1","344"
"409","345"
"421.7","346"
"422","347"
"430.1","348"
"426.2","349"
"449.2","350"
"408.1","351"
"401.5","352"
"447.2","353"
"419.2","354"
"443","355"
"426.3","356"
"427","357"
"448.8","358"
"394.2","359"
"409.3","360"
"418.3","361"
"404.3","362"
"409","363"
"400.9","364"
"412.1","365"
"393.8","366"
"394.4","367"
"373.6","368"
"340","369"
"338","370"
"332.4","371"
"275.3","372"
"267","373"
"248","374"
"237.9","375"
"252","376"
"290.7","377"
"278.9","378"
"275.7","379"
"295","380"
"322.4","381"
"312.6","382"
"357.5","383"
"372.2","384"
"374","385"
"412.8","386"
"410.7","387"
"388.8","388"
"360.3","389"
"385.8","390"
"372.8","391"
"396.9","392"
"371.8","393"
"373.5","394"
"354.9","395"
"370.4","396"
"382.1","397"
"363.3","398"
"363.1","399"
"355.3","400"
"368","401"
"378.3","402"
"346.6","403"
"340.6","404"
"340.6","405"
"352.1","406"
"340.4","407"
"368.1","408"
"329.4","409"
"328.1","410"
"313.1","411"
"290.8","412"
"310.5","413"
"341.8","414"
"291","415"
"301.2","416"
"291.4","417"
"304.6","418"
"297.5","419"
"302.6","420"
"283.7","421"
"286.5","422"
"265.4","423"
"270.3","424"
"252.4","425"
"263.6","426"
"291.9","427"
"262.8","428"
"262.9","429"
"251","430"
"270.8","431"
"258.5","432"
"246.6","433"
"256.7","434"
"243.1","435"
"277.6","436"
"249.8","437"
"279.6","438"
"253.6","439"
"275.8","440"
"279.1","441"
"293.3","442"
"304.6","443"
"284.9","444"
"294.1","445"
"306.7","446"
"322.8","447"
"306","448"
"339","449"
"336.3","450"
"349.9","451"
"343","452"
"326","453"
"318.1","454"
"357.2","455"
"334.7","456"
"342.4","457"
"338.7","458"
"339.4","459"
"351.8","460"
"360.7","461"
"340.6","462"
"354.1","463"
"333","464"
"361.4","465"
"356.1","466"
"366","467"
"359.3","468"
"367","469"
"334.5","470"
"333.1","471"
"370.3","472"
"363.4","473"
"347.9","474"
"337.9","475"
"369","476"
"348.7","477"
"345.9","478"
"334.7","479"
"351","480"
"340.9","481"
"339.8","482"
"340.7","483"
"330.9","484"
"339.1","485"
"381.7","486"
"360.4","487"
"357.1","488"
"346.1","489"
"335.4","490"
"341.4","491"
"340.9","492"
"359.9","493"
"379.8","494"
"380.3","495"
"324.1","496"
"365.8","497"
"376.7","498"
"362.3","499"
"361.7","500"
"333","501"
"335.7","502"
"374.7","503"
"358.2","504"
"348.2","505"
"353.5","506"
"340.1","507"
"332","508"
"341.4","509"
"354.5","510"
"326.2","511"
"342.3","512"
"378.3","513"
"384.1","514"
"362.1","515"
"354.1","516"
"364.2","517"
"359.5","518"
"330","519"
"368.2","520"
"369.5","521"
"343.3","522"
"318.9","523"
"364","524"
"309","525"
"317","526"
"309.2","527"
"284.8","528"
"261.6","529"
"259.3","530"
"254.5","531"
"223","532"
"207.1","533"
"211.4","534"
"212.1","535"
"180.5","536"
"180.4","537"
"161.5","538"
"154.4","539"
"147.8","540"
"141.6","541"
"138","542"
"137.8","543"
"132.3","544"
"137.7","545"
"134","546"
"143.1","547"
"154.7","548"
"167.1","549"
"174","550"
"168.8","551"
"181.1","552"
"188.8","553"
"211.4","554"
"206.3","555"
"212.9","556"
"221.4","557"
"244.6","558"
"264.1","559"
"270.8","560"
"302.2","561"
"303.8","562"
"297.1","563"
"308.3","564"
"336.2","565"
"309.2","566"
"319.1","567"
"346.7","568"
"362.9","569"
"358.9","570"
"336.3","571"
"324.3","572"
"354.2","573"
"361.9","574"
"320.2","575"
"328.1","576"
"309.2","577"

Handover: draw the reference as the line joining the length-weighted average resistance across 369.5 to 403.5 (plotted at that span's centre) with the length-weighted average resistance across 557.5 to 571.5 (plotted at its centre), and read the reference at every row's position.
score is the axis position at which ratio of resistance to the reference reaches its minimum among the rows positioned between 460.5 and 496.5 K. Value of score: 496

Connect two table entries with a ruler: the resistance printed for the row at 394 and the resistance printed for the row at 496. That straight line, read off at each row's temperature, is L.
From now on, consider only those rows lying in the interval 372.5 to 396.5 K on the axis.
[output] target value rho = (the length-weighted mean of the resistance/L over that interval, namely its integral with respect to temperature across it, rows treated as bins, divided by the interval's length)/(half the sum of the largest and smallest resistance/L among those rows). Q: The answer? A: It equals 1.04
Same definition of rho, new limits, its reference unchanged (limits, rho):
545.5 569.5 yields 0.97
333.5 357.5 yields 1.01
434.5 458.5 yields 1.02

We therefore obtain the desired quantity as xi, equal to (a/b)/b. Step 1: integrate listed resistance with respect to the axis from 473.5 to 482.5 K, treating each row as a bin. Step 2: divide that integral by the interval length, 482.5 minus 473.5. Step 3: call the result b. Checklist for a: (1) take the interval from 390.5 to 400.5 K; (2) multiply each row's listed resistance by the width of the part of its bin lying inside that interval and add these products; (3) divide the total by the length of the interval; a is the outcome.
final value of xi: 0.0031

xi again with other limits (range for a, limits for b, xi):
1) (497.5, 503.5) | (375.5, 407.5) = 0.0029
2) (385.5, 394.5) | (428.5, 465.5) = 0.0041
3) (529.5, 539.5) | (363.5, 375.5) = 0.0018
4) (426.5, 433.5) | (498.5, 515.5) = 0.0021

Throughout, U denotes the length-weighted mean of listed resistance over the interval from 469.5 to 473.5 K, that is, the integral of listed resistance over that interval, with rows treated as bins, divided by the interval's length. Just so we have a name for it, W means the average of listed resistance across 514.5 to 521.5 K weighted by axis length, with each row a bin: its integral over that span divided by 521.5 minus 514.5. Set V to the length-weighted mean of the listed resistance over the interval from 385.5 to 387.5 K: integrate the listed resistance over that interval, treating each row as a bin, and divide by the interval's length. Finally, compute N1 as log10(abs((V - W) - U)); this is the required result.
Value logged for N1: 2.47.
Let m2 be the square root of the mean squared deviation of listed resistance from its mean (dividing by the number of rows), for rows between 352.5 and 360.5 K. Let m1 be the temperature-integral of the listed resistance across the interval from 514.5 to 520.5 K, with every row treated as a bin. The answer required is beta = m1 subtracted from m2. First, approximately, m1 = 2138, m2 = 18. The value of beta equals -2120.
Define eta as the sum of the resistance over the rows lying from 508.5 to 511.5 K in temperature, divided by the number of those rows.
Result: 341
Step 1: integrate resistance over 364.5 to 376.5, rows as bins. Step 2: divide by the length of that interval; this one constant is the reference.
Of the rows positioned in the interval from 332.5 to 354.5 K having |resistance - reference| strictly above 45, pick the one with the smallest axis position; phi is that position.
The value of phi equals 333 K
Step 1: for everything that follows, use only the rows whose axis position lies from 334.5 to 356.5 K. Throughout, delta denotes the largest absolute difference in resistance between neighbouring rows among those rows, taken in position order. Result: 46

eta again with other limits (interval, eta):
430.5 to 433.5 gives 259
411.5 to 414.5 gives 314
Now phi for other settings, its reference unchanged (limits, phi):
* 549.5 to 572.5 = 550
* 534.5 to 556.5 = 535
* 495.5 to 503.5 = 498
